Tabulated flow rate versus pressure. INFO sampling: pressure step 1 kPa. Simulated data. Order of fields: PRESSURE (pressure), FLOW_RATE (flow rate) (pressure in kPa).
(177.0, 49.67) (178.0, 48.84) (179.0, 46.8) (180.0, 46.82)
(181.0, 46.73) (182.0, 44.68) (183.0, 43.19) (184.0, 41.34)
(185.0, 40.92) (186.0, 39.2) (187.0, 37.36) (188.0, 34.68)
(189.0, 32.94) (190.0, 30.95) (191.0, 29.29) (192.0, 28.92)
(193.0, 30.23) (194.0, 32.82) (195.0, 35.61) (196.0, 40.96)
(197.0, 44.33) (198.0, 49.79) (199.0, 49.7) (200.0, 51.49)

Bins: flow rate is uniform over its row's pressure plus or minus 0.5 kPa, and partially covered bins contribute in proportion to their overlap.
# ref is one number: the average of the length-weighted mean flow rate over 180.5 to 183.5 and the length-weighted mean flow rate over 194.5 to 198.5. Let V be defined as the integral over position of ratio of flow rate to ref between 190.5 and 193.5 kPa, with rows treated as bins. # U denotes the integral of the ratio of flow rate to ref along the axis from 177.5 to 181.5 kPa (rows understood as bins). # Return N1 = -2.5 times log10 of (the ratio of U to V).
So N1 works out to -0.8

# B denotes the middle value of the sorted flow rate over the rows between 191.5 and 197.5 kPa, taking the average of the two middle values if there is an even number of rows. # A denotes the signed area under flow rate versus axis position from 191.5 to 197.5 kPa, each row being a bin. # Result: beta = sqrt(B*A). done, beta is 85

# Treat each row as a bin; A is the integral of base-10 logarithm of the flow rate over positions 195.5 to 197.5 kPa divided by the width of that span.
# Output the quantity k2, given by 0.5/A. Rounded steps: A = 1.63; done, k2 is 0.307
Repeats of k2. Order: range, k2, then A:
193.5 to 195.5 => 0.326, 1.53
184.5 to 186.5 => 0.312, 1.60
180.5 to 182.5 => 0.301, 1.66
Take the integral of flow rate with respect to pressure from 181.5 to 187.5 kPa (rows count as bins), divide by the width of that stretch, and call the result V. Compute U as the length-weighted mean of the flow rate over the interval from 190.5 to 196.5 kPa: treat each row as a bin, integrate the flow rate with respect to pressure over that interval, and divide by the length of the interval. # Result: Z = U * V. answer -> 1356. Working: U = 33.0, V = 41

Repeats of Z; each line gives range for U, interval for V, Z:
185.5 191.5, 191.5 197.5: 1209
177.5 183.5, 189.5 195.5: 1445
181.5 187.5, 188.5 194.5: 1269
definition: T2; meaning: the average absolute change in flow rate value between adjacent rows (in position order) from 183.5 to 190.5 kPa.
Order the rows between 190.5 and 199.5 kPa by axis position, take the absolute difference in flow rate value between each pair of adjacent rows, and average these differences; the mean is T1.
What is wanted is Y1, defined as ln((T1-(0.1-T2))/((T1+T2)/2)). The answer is 0.670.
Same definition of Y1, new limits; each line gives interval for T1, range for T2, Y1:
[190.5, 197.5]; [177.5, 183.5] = 0.666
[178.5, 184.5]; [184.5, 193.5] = 0.656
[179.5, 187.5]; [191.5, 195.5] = 0.665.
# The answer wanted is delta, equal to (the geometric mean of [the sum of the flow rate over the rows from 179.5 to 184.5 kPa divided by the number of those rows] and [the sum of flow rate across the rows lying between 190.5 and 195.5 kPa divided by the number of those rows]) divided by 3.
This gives 12.5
